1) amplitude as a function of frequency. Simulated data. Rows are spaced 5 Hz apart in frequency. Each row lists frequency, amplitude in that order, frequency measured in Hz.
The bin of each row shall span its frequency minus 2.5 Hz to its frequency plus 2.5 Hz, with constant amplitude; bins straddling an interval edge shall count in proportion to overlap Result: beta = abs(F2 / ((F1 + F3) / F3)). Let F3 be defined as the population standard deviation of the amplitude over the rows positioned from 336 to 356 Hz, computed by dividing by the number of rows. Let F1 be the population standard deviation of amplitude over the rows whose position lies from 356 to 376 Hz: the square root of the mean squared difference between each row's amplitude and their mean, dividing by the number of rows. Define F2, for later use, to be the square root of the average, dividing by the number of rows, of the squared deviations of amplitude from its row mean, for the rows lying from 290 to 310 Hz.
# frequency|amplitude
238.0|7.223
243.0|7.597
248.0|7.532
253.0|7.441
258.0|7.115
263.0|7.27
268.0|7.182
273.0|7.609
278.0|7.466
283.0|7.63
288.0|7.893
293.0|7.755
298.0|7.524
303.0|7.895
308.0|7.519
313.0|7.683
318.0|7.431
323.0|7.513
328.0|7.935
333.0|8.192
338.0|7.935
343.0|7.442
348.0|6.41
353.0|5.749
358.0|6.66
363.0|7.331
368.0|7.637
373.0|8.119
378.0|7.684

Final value 0.099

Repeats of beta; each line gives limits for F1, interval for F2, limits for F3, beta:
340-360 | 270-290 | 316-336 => 0.052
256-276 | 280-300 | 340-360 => 0.105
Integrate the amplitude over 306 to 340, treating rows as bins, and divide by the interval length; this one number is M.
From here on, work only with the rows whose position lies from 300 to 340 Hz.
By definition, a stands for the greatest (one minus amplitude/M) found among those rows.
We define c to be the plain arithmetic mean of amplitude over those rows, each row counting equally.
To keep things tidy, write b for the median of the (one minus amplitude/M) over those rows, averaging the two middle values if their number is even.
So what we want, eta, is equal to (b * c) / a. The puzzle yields -1.1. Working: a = 0.04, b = -0.006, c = 7.76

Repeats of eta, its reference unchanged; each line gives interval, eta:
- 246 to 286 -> 3.4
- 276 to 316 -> 2.4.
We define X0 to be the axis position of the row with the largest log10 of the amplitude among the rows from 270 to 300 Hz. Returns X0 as 288.0 Hz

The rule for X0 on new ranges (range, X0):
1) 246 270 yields 248.0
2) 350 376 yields 373.0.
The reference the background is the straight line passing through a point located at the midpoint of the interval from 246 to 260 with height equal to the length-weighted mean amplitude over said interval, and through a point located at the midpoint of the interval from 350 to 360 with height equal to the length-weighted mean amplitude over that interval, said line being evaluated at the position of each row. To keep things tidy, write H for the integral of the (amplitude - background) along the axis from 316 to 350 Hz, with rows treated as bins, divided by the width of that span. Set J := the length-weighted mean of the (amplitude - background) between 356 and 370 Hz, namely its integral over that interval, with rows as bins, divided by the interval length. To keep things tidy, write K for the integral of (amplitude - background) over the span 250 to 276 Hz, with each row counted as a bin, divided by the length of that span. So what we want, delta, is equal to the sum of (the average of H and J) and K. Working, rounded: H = 1.12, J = 1.1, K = 0.08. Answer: 1.20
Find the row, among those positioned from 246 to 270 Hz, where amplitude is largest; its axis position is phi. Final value 248.0 Hz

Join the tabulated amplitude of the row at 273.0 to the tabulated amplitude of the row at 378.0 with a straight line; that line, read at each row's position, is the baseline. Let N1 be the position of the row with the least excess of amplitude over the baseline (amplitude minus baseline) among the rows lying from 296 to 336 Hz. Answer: 318.0 Hz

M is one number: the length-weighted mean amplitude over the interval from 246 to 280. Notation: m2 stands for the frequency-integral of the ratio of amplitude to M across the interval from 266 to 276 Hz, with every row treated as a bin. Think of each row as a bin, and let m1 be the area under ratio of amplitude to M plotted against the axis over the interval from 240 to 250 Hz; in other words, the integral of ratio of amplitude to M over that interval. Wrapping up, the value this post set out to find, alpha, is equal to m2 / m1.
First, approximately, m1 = 10.2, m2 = 10.1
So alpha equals 0.98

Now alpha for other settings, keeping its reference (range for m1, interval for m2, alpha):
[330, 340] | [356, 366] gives 0.87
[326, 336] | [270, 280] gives 0.93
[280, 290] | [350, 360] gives 0.80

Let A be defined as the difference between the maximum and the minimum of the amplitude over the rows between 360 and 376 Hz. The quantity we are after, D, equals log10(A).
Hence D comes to -0.10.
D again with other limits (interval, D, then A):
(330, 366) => 0.39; 2.4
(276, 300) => -0.37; 0.4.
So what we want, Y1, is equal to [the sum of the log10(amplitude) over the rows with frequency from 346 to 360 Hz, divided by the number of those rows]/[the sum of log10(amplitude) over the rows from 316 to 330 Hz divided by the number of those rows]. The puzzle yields 0.90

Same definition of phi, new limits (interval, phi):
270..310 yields 303.0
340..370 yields 368.0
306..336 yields 333.0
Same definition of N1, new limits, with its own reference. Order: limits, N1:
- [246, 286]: 258.0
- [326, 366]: 353.0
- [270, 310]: 278.0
